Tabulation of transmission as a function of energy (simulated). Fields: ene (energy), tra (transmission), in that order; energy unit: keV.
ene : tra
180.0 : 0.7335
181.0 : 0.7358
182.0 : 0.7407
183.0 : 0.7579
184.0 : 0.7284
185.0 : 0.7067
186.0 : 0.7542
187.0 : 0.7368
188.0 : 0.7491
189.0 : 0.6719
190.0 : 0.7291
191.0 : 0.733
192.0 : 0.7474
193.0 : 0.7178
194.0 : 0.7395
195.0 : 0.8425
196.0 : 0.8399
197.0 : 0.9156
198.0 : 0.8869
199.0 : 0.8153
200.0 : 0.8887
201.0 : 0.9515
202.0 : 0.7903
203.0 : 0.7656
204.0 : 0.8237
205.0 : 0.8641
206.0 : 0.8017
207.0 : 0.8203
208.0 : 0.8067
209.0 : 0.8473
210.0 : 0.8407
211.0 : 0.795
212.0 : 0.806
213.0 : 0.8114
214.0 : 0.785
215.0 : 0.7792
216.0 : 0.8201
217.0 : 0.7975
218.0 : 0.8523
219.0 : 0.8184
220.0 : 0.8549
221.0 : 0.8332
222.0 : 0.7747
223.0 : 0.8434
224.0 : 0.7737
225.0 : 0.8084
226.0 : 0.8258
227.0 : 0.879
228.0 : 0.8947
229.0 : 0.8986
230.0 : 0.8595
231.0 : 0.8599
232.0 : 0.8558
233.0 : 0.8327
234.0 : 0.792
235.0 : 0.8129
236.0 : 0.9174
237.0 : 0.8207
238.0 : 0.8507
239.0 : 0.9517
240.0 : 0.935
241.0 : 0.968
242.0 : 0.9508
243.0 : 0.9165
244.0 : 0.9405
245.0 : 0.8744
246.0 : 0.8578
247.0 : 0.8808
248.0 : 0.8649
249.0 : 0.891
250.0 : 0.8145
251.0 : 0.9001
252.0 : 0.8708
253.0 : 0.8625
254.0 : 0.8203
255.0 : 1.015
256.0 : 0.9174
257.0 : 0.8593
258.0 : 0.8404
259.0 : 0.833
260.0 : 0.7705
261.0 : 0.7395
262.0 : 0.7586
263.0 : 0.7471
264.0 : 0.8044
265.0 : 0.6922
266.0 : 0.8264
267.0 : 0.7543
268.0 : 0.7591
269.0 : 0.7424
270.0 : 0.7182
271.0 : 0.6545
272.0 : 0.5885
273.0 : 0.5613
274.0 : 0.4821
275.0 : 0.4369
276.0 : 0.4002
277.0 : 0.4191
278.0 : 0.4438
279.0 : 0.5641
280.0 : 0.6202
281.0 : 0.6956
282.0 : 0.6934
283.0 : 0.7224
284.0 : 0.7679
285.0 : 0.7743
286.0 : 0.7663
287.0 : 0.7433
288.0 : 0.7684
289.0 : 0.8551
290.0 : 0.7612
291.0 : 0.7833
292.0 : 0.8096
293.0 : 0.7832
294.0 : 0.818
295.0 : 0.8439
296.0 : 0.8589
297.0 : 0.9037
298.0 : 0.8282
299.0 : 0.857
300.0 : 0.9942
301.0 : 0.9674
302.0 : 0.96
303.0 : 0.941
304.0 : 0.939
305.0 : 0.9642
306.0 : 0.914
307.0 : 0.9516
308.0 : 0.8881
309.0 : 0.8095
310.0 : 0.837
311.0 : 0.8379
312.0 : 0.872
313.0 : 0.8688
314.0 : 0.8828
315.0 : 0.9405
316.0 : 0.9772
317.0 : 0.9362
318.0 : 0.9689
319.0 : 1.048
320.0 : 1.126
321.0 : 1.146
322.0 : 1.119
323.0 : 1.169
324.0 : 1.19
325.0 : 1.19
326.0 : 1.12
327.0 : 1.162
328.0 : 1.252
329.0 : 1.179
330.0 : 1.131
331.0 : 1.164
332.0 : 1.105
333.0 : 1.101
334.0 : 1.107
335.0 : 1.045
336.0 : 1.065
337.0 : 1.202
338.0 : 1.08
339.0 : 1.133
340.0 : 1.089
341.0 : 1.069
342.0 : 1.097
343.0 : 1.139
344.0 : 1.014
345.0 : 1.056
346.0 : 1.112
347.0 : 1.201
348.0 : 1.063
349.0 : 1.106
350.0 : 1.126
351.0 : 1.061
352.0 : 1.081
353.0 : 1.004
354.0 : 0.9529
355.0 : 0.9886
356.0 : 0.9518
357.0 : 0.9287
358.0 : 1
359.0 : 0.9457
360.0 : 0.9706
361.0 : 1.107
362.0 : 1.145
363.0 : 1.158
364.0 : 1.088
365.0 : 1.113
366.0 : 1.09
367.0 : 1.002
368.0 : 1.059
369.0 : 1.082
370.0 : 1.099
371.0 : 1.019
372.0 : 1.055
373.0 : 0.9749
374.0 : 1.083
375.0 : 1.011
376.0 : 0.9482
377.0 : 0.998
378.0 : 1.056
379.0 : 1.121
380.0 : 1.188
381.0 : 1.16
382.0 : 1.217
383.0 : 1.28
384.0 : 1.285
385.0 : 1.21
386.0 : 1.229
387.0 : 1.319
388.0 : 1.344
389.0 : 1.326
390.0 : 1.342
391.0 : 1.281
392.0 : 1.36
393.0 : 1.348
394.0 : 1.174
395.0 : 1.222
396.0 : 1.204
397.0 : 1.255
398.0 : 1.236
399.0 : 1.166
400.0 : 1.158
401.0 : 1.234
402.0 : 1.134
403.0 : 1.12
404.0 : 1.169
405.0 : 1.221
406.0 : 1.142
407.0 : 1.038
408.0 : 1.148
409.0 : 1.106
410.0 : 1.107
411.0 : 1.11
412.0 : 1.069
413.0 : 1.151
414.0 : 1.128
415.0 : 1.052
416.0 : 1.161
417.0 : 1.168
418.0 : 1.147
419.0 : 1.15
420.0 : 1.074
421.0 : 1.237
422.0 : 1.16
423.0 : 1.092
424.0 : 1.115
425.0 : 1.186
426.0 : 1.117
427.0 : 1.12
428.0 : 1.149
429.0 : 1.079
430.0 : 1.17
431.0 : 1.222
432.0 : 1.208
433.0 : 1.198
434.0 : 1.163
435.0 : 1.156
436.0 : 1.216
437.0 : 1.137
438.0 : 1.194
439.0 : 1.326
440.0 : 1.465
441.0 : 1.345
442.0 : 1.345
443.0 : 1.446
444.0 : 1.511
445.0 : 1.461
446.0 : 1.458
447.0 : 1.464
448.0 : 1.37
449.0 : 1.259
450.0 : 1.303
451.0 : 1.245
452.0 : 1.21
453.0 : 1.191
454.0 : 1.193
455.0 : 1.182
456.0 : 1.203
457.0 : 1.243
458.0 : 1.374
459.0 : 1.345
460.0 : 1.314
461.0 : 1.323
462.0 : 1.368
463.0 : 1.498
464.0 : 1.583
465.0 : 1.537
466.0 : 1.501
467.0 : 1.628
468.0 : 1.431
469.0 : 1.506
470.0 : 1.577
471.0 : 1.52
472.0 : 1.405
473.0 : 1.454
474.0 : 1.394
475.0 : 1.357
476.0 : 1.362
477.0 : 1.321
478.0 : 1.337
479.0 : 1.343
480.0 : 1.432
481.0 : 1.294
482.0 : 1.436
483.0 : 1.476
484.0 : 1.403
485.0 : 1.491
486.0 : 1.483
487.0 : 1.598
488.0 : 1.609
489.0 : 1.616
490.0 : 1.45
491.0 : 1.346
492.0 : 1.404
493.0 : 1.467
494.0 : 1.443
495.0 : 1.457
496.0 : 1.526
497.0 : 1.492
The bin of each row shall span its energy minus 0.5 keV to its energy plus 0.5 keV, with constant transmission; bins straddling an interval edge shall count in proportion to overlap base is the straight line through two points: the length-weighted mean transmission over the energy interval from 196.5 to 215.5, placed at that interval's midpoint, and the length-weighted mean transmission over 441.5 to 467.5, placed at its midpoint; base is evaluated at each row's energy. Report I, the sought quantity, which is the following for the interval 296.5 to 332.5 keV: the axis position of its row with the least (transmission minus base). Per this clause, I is 309.0 keV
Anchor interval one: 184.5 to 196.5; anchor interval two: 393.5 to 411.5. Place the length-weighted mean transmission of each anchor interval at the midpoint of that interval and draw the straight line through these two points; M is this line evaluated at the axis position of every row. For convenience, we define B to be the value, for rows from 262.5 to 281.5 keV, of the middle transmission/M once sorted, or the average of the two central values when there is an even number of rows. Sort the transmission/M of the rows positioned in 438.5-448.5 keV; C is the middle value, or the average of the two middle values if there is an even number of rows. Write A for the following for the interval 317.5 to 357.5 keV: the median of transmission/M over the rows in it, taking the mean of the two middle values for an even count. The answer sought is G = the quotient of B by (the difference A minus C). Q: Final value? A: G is -7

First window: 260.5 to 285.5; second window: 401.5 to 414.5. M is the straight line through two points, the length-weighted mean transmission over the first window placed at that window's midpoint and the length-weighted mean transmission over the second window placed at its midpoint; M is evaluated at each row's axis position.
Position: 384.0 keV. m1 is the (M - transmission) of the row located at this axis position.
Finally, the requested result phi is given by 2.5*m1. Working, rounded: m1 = -0.24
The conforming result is -0.61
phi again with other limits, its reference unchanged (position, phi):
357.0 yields 0.05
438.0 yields 0.09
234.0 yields -0.68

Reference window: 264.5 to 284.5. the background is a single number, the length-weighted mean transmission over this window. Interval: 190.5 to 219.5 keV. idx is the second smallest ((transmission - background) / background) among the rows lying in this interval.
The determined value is 0.2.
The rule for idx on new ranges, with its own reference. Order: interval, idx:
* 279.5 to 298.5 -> 0.1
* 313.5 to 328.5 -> 0.5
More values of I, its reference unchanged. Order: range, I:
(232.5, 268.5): 265.0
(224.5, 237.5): 234.0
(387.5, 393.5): 391.0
